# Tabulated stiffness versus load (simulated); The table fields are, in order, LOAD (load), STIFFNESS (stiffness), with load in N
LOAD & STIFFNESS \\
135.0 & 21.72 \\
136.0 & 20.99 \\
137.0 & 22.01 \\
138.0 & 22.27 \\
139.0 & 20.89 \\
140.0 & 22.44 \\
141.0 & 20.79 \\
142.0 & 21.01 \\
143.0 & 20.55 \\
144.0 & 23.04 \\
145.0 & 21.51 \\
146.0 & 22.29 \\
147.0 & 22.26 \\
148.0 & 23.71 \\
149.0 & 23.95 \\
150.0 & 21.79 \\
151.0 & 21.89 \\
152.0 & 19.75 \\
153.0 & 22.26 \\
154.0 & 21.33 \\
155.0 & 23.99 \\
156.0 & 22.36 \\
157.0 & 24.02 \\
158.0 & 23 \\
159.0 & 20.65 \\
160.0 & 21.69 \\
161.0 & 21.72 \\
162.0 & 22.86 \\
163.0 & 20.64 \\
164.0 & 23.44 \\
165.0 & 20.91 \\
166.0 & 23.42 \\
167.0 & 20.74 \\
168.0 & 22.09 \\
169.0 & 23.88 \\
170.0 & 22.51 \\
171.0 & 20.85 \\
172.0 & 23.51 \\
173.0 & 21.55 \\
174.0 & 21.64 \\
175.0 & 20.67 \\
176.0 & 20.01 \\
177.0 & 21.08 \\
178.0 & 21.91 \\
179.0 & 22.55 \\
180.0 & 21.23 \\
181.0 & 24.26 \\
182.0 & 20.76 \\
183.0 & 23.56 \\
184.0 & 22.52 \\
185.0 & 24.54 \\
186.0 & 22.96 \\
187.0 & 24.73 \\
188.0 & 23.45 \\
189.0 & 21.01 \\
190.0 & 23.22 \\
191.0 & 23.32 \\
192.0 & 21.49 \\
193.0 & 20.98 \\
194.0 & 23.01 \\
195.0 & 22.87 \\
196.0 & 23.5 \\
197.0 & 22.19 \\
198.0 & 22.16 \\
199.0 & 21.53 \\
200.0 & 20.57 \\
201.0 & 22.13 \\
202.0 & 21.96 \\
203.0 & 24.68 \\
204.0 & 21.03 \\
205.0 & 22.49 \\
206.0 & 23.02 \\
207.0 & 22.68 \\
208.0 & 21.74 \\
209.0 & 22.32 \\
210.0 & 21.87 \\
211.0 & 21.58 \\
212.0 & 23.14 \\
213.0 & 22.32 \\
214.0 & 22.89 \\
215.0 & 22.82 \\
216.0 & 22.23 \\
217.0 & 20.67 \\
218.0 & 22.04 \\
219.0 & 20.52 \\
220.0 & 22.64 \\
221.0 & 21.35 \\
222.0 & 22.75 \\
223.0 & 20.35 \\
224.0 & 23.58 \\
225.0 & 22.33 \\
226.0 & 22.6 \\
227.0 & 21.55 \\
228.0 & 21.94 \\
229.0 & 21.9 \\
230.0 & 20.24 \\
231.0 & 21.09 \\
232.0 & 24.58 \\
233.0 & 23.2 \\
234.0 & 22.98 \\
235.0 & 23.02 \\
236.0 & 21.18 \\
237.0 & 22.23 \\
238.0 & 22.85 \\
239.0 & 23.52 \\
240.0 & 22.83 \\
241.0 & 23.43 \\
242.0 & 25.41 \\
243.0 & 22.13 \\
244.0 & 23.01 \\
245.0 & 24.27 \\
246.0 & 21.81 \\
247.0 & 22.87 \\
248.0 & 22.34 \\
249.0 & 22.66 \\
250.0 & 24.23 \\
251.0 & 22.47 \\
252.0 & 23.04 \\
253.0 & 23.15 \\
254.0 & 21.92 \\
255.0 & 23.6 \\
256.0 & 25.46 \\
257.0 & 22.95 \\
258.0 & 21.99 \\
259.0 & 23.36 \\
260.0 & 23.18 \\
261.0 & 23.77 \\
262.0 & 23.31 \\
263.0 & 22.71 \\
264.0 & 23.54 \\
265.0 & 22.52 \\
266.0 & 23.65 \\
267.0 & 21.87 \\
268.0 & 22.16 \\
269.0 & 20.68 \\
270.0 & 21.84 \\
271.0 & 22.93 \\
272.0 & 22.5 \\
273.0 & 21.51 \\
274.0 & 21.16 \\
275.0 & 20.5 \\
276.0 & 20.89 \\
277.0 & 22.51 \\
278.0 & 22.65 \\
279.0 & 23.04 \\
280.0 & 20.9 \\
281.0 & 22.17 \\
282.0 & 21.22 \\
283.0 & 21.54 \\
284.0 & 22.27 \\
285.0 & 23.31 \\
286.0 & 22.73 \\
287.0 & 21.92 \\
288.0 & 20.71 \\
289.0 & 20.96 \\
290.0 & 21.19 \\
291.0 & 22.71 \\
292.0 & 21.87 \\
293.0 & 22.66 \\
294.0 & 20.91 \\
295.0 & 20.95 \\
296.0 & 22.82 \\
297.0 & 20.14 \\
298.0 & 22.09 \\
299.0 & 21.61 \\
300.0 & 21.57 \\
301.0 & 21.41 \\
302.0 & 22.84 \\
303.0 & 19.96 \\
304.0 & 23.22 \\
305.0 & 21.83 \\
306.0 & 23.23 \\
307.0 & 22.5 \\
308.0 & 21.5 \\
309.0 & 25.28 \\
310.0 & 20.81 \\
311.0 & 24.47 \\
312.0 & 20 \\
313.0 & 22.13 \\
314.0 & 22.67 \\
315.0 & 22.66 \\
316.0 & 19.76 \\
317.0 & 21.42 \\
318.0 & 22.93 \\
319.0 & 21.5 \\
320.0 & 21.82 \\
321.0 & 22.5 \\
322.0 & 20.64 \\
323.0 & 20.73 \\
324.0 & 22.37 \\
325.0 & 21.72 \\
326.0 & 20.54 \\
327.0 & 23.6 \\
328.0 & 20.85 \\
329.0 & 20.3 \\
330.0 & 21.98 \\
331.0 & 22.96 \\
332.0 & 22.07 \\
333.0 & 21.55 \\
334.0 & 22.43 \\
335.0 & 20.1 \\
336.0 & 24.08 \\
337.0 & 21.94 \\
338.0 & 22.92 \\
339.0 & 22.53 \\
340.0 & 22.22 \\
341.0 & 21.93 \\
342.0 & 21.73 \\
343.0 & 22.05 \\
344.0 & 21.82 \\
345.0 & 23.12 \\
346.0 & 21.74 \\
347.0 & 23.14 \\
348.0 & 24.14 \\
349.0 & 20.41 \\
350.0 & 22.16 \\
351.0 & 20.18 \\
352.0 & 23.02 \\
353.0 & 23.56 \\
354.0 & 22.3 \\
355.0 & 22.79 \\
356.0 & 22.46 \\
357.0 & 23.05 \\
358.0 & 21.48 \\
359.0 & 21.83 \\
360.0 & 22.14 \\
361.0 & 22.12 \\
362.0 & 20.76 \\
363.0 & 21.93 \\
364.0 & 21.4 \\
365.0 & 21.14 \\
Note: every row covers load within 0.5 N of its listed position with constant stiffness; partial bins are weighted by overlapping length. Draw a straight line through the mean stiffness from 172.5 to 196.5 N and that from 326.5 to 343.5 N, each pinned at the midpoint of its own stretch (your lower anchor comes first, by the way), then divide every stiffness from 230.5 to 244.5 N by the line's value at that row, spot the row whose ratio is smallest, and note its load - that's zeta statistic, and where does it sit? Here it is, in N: 231.0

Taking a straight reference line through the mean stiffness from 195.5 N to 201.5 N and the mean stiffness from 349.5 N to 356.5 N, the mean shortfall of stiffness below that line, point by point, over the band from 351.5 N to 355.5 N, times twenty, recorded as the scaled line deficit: -11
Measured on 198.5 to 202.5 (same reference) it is 9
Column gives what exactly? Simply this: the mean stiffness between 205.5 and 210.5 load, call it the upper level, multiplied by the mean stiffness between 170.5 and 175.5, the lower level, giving 483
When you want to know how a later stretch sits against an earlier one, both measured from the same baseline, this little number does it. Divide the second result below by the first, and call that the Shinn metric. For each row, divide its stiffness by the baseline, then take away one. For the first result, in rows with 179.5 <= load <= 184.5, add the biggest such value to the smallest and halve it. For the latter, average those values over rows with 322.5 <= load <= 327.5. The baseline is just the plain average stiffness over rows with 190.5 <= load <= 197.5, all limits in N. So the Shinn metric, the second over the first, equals -22.9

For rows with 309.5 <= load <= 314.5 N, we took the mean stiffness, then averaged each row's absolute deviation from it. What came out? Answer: 1.29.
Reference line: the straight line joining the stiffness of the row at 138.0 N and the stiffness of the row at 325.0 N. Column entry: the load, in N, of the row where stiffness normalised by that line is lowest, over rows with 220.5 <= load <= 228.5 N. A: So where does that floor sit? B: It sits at 223.0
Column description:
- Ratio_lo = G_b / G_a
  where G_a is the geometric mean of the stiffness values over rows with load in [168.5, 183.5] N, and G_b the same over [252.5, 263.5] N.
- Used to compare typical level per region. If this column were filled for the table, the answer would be 1.06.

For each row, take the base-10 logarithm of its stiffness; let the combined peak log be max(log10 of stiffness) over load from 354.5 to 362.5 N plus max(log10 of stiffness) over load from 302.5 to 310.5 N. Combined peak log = 2.77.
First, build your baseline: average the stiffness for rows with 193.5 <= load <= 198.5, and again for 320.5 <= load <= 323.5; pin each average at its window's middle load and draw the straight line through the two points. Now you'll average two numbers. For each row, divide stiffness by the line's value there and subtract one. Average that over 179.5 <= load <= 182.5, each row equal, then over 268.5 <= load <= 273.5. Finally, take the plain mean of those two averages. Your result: -0.018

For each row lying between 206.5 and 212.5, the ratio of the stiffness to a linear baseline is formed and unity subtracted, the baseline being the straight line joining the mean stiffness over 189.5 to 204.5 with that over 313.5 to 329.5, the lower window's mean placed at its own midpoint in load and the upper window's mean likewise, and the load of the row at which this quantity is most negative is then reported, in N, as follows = 211.0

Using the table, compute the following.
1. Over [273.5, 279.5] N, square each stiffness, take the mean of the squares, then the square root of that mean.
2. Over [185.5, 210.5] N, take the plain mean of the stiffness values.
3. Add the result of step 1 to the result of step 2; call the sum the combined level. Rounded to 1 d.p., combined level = 44.2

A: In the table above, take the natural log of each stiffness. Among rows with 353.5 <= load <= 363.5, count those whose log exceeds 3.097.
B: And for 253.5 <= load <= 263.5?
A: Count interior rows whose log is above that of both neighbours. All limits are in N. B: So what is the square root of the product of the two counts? 3.87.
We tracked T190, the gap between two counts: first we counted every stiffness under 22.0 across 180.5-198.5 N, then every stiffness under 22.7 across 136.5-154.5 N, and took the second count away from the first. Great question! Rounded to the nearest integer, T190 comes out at -11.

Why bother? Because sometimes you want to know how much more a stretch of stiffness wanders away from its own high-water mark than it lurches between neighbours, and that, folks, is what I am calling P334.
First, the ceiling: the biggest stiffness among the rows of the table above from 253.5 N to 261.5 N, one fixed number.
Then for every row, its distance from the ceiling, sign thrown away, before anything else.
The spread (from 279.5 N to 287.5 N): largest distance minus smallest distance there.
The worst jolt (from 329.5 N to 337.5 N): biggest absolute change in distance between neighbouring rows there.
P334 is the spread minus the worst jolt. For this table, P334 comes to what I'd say -1.6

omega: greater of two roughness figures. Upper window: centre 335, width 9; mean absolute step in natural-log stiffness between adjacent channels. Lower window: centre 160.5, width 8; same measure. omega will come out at 0.069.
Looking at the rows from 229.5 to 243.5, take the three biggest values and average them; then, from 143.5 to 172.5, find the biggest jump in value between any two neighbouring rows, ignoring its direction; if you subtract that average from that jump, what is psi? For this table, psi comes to -21.7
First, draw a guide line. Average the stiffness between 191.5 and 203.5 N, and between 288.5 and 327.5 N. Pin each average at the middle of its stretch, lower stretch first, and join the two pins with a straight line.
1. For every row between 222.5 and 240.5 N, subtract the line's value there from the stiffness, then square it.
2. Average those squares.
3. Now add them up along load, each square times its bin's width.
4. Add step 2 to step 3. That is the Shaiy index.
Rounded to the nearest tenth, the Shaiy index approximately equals 24.6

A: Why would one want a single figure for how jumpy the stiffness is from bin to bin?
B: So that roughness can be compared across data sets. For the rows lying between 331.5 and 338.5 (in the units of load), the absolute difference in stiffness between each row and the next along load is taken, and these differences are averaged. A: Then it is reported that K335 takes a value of 1.8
